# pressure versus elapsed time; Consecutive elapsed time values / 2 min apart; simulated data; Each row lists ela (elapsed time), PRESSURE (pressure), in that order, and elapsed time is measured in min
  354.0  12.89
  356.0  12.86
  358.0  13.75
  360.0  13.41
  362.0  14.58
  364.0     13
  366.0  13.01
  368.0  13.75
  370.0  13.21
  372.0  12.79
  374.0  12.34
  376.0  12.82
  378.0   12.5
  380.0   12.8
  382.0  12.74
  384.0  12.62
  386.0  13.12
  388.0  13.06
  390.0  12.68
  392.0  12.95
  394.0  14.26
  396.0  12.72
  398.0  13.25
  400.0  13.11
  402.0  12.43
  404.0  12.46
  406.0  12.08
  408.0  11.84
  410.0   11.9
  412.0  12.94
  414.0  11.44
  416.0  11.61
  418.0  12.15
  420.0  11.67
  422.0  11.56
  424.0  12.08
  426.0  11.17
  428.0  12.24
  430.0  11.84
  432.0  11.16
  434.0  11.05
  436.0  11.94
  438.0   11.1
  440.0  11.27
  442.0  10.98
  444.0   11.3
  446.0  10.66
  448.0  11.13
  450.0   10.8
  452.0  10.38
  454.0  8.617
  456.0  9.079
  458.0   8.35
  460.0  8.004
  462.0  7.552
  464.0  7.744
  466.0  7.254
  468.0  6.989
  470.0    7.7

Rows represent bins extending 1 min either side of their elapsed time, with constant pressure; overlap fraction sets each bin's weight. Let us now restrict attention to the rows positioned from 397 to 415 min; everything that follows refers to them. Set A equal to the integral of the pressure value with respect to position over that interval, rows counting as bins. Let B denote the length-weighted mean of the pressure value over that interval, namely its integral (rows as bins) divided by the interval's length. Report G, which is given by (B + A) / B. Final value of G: 19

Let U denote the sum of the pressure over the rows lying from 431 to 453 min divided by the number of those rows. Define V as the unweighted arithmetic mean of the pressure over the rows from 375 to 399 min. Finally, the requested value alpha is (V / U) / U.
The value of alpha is 0.11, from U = 11.1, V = 13.0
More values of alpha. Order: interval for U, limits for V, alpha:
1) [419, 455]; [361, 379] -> 0.11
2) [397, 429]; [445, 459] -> 0.07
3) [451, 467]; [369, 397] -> 0.18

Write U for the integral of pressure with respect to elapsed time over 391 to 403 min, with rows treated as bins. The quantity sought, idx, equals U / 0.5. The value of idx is 315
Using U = 157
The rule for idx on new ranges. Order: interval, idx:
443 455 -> 252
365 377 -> 312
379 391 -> 308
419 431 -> 282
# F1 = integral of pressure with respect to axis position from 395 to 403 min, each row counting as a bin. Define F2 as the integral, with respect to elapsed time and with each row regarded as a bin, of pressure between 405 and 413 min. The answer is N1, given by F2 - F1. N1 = -5.5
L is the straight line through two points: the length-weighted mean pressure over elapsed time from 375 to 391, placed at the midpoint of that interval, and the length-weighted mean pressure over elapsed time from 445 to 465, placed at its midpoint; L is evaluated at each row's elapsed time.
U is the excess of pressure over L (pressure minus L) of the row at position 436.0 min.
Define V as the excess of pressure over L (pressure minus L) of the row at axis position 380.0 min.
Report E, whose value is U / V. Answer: -12.6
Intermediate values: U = 1.8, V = -0.1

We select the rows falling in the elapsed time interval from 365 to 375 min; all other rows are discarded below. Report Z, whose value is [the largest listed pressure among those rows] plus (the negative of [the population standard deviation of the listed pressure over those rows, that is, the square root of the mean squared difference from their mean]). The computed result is 13.3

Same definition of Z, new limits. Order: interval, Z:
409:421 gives 12.4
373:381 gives 12.6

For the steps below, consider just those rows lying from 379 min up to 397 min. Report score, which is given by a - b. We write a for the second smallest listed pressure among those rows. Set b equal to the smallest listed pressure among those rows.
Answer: 0.06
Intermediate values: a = 12.68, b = 12.62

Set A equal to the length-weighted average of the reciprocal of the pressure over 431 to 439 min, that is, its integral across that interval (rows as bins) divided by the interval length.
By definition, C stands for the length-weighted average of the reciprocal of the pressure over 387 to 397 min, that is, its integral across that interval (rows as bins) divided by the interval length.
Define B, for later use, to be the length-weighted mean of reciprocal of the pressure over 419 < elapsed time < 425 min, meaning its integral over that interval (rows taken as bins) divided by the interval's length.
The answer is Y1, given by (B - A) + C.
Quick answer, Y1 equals 0.07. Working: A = 0.088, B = 0.085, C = 0.076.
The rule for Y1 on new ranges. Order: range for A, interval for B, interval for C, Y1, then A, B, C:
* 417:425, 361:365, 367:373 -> 0.06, 0.084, 0.073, 0.076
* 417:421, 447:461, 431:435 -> 0.11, 0.084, 0.107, 0.090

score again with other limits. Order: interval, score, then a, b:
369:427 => 0.27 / 11.44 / 11.17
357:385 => 0.16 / 12.5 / 12.34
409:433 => 0.01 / 11.17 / 11.16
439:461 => 0.35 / 8.35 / 8.004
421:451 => 0.14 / 10.8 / 10.66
